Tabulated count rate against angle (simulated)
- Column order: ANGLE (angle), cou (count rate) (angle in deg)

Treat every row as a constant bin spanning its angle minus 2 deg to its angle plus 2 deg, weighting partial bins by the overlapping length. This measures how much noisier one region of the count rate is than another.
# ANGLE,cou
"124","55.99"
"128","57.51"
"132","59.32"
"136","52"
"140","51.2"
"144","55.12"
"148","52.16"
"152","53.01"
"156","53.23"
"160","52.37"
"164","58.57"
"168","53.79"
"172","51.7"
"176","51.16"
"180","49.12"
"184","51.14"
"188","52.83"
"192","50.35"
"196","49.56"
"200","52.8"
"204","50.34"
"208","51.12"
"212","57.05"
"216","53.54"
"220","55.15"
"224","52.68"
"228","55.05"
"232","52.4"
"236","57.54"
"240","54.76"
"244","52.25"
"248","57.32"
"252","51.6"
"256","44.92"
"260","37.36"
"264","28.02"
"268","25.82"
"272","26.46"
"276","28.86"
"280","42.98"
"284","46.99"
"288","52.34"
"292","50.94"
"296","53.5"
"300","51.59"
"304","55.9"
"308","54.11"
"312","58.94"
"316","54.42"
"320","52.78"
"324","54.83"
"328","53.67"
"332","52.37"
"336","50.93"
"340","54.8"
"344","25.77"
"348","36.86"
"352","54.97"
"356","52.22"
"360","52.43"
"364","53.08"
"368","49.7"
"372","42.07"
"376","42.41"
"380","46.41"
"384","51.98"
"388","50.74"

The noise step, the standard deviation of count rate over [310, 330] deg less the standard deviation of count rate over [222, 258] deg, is -1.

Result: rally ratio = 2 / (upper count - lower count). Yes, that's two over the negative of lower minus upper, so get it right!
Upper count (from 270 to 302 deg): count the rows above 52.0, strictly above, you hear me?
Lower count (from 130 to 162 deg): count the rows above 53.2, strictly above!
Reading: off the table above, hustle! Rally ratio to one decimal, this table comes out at -2.0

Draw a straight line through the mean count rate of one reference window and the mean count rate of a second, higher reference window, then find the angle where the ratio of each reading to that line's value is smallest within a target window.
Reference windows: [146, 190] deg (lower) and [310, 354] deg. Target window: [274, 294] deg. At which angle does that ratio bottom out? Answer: 276 deg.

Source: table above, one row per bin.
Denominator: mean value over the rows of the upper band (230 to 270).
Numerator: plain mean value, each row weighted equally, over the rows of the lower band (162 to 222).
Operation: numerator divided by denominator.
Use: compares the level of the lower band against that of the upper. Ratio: 1.14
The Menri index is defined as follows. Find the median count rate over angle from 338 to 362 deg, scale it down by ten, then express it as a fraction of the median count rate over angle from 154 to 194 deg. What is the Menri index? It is 0.101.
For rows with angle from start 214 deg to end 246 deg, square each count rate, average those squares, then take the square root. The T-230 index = 54.2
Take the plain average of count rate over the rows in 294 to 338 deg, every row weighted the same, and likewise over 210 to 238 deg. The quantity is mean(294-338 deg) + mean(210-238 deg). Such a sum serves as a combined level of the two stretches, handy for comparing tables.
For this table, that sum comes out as 109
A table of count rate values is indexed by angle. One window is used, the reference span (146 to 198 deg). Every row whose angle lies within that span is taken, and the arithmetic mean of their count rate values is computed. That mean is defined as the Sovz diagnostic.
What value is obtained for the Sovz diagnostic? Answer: 52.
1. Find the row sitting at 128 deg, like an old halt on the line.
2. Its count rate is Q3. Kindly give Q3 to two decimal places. 57.51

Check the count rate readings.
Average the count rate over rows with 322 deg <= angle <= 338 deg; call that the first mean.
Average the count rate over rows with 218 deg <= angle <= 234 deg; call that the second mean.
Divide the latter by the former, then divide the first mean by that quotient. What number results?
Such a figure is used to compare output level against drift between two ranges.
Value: 52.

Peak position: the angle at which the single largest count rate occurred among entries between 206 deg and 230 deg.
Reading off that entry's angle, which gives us 212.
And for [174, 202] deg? 188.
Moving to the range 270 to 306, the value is 304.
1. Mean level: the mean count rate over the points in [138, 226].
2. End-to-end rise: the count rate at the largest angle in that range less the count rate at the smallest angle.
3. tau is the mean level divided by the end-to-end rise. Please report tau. 36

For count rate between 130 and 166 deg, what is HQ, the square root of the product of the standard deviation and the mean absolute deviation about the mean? 2.6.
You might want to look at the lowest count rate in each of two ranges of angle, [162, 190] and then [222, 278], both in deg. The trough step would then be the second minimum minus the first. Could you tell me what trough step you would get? -23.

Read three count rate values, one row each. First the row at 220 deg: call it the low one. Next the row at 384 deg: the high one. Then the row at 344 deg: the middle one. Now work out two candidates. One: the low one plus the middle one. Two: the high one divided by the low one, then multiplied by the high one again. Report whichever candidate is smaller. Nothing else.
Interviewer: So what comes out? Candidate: 49.0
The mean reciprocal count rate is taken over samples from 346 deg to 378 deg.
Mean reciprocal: 0.021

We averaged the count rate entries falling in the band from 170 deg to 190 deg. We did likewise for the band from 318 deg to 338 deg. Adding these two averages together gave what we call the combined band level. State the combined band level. 104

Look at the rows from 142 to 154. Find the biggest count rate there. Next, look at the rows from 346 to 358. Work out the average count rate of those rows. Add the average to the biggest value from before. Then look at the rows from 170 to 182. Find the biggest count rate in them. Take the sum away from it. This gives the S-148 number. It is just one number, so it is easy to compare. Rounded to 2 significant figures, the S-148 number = -51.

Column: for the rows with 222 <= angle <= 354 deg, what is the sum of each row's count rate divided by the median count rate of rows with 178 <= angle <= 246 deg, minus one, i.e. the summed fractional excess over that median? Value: -2.9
